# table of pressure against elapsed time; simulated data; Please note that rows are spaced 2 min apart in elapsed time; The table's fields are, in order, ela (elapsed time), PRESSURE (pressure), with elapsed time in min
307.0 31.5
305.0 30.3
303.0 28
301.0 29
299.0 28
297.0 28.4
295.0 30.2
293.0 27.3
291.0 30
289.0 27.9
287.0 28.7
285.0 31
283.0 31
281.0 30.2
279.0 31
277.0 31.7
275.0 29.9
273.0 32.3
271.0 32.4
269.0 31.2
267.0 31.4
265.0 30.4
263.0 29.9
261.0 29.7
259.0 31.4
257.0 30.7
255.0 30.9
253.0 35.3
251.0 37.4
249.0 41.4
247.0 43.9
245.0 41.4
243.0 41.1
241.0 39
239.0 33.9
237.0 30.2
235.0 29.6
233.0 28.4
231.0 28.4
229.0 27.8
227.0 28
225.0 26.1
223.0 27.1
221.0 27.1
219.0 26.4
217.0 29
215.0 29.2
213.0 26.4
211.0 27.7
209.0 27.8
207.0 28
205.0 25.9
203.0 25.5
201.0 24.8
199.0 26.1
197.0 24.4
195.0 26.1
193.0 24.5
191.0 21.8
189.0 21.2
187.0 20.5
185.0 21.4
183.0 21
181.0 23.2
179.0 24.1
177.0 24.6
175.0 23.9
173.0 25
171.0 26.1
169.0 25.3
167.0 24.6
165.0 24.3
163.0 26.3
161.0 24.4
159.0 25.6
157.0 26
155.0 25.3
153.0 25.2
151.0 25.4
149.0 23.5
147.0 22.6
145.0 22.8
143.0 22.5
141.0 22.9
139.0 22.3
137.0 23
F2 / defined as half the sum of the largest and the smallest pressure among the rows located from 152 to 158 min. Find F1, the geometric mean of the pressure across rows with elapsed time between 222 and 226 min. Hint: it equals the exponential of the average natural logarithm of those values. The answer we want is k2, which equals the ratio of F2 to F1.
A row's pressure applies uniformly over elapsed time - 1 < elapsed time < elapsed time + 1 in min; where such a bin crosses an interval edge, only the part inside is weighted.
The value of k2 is 0.96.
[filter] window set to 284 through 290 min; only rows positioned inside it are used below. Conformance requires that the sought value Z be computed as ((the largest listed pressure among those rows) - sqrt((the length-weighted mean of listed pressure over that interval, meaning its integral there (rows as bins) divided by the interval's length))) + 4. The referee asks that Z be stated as 29.6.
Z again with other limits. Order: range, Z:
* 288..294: 28.7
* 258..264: 29.9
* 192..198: 25.1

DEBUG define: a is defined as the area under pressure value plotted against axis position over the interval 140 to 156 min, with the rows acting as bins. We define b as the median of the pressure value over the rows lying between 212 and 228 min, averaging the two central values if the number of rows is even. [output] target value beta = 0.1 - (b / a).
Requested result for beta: 0.029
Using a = 380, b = 27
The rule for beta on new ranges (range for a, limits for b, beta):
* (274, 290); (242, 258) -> 0.019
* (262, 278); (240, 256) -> 0.020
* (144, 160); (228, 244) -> 0.024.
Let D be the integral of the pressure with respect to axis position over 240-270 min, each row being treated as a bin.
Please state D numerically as 1050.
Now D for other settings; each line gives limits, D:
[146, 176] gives 747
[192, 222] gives 798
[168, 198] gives 706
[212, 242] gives 873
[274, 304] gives 885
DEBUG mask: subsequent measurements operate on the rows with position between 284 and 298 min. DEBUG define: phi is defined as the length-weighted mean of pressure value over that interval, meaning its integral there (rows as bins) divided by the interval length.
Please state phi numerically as 29.1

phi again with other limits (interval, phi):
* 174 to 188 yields 22.7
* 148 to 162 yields 25.1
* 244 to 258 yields 37.3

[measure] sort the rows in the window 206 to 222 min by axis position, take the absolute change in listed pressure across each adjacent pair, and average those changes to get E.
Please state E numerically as 1.1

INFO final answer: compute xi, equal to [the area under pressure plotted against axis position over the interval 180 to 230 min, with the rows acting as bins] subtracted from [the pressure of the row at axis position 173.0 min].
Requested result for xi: -1249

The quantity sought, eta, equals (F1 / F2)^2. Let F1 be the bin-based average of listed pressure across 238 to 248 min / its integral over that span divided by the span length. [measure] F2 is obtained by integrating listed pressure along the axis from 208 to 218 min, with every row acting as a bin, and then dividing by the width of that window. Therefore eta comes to 2.0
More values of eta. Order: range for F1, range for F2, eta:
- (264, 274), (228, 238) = 1.2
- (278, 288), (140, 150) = 1.8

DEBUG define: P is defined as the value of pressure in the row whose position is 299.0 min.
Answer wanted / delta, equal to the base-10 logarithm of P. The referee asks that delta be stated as 1.45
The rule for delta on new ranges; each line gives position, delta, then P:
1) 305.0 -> 1.48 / 30.3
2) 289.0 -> 1.45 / 27.9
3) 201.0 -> 1.39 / 24.8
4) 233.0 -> 1.45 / 28.4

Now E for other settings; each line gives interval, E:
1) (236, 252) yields 2.9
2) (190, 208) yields 1.5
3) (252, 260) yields 1.8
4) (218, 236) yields 0.7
